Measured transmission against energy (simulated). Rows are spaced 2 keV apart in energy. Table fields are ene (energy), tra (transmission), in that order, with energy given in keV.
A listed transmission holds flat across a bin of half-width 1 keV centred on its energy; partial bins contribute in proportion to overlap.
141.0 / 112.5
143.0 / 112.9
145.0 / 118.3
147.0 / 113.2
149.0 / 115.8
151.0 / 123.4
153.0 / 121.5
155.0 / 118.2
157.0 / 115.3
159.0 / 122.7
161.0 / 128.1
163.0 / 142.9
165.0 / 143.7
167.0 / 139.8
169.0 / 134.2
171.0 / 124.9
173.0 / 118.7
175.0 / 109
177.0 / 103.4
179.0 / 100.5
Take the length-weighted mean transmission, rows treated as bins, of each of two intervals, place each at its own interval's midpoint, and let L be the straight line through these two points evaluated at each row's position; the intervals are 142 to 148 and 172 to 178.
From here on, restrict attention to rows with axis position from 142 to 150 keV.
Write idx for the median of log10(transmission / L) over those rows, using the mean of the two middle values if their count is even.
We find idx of 0.001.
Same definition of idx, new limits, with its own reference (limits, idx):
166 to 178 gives 0.041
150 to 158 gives 0.024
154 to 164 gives 0.037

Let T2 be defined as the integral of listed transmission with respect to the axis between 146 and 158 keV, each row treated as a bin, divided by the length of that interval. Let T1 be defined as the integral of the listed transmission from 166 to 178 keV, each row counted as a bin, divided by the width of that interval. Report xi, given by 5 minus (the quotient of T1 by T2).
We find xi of 3.968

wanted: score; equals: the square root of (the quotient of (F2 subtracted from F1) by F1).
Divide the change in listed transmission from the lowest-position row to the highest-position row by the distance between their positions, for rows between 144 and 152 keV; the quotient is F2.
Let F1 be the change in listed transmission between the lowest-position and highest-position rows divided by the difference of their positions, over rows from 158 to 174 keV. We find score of 2.0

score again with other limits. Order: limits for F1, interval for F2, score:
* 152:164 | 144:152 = 0.8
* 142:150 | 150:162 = 0.2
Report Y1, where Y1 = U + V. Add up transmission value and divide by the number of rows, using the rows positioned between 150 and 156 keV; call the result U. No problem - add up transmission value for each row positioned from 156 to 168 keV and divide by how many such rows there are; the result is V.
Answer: 253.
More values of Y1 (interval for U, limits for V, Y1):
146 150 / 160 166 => 253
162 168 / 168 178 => 260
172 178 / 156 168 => 242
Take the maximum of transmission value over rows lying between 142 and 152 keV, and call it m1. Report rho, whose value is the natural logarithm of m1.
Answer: 4.82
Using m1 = 123.4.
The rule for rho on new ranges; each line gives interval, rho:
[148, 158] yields 4.82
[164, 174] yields 4.97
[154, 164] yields 4.96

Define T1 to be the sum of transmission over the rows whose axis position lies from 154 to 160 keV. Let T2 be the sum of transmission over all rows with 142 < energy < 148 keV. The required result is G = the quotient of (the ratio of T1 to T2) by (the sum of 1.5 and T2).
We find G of 0.0030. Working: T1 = 356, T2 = 344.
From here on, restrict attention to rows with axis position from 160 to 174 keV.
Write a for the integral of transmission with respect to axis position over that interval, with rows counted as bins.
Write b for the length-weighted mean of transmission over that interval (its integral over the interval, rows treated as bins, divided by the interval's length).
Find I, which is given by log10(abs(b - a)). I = 3.24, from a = 1865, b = 133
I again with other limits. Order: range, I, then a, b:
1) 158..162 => 2.58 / 502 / 125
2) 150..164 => 3.21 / 1744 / 125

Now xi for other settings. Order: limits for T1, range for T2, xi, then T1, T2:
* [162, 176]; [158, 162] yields 3.960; 130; 125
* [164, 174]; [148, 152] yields 3.894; 132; 120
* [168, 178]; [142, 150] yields 3.974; 118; 115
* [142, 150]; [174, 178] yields 3.917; 115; 106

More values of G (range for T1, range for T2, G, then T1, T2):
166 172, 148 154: 0.0031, 399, 361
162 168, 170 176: 0.0034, 426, 353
